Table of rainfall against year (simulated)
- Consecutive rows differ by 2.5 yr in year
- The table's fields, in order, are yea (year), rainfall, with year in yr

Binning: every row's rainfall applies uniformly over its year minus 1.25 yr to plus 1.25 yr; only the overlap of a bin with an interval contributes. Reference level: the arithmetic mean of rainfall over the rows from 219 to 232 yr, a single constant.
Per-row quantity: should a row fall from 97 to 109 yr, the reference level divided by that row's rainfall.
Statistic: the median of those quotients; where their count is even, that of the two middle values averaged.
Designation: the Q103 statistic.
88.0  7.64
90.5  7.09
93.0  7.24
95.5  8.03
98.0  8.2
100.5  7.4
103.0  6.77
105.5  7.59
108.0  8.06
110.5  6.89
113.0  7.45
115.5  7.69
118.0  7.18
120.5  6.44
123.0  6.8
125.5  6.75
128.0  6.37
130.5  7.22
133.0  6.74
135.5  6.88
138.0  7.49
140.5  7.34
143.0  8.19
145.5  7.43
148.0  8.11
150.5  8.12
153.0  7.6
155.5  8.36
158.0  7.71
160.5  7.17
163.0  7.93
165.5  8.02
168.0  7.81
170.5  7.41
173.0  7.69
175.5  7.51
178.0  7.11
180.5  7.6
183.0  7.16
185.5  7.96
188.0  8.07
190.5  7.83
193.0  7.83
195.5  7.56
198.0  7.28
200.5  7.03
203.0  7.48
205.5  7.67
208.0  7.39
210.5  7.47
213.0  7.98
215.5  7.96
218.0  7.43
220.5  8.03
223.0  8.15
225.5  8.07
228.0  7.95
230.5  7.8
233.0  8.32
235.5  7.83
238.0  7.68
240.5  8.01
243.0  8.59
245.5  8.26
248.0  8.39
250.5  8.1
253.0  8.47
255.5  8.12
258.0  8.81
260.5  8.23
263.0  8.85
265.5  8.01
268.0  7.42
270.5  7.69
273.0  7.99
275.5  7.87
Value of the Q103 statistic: 1.05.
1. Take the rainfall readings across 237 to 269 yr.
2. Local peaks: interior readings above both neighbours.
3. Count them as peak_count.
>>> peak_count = 5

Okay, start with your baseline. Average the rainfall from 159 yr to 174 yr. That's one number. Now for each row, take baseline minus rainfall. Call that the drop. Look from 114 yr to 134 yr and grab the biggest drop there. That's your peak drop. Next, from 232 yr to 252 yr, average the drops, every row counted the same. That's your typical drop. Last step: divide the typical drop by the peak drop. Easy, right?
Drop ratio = -0.37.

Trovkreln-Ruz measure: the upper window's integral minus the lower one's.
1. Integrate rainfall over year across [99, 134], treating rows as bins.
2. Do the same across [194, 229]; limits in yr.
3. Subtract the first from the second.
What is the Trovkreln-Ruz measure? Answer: 20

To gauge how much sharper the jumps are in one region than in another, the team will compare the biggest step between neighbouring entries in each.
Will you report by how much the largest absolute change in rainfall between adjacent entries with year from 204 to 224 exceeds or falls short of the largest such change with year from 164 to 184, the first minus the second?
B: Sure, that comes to 0.1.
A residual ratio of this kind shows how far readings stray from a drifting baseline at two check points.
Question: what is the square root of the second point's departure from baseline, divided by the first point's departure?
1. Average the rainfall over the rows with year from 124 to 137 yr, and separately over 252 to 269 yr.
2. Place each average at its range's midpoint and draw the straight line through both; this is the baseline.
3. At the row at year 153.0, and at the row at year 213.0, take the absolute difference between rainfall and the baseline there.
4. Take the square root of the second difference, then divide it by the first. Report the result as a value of 0.90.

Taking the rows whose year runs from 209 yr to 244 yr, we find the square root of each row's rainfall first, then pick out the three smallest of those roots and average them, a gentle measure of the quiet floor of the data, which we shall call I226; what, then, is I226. 2.74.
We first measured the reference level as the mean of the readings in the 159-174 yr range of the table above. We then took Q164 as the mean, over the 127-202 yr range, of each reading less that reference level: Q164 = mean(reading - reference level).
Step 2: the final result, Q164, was -0.12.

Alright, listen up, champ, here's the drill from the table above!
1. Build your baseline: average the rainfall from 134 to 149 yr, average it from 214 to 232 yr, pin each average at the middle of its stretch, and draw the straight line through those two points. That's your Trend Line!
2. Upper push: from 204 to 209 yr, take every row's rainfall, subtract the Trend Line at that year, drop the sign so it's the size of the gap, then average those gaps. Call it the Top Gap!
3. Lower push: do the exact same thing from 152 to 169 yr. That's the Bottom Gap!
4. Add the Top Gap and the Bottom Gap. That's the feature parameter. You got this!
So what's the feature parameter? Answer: 0.61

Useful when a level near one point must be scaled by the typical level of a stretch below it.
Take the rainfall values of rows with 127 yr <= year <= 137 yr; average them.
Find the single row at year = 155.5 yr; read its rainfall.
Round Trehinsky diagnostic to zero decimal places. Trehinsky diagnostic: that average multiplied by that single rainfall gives 57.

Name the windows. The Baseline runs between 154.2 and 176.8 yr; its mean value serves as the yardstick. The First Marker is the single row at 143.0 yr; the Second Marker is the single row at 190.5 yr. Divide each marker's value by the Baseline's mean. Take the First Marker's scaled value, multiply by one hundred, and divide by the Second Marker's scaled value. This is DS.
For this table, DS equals 105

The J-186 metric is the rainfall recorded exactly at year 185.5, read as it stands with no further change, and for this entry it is 7.96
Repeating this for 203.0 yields 7.48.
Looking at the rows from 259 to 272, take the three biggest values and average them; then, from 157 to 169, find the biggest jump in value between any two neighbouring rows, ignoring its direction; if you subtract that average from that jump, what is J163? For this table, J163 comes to -7.6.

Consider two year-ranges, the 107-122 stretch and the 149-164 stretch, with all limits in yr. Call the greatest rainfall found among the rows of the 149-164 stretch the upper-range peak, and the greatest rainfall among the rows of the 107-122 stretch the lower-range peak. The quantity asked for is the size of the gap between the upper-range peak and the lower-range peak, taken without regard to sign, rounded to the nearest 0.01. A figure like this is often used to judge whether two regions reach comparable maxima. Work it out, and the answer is 0.30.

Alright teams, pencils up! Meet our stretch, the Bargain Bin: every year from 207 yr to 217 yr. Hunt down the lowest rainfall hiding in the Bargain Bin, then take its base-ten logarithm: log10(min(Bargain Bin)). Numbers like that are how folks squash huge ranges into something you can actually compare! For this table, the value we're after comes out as 0.869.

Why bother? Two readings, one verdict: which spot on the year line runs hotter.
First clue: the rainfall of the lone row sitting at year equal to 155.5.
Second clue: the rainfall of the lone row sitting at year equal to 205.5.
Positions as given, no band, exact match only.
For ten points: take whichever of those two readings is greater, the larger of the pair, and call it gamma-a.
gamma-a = 8.4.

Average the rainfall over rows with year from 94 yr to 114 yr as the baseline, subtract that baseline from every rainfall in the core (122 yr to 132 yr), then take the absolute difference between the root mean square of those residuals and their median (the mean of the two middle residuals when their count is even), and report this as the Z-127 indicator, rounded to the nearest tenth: 1.6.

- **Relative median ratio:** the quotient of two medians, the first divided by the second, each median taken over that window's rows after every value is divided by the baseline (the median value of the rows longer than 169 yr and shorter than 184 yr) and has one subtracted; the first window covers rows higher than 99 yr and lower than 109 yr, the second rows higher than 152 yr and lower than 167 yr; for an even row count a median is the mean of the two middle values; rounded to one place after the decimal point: 0.1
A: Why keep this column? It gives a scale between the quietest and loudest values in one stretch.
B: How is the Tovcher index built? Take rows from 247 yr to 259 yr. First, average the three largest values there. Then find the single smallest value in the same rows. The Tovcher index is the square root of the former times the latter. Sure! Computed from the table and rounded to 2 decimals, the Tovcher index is 8.33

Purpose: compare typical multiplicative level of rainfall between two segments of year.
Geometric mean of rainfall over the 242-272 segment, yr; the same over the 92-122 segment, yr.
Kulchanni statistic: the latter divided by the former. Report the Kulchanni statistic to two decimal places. 0.90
